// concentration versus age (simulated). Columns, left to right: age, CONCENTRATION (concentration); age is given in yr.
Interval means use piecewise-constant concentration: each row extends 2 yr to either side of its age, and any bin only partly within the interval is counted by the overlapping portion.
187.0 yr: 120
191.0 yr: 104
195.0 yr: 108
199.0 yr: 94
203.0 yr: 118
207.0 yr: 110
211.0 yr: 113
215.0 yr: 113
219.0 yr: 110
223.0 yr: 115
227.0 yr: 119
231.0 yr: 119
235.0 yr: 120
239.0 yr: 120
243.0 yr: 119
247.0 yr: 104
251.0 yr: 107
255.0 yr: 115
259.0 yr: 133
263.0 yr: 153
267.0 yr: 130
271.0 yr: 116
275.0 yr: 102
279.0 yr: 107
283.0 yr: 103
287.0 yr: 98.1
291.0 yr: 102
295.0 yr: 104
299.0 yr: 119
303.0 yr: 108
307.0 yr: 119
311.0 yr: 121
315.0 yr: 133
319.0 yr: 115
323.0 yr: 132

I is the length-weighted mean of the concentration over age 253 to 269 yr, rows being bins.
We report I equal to 133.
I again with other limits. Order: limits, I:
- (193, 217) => 109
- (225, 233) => 119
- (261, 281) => 122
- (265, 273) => 123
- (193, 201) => 101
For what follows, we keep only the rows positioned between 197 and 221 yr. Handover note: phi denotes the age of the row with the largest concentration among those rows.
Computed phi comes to 203.0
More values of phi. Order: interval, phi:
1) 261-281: 263.0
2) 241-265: 263.0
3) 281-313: 311.0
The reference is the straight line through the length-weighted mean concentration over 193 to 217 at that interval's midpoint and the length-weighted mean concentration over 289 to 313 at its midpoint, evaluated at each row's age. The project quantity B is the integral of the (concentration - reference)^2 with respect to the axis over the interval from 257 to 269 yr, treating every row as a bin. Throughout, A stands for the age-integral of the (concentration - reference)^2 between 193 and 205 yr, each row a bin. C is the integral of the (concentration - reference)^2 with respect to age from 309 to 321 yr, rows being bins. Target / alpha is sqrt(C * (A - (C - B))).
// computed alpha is 4373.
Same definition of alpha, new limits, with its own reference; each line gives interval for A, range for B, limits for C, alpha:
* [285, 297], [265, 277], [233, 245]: 1520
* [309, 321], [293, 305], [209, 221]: 476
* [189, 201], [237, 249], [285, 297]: 806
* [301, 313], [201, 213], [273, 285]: 344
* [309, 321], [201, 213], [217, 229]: 906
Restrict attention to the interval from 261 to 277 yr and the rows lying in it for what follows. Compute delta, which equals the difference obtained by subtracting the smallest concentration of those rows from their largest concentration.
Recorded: 51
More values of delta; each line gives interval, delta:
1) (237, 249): 16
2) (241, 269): 49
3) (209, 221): 3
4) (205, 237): 10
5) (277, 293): 9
